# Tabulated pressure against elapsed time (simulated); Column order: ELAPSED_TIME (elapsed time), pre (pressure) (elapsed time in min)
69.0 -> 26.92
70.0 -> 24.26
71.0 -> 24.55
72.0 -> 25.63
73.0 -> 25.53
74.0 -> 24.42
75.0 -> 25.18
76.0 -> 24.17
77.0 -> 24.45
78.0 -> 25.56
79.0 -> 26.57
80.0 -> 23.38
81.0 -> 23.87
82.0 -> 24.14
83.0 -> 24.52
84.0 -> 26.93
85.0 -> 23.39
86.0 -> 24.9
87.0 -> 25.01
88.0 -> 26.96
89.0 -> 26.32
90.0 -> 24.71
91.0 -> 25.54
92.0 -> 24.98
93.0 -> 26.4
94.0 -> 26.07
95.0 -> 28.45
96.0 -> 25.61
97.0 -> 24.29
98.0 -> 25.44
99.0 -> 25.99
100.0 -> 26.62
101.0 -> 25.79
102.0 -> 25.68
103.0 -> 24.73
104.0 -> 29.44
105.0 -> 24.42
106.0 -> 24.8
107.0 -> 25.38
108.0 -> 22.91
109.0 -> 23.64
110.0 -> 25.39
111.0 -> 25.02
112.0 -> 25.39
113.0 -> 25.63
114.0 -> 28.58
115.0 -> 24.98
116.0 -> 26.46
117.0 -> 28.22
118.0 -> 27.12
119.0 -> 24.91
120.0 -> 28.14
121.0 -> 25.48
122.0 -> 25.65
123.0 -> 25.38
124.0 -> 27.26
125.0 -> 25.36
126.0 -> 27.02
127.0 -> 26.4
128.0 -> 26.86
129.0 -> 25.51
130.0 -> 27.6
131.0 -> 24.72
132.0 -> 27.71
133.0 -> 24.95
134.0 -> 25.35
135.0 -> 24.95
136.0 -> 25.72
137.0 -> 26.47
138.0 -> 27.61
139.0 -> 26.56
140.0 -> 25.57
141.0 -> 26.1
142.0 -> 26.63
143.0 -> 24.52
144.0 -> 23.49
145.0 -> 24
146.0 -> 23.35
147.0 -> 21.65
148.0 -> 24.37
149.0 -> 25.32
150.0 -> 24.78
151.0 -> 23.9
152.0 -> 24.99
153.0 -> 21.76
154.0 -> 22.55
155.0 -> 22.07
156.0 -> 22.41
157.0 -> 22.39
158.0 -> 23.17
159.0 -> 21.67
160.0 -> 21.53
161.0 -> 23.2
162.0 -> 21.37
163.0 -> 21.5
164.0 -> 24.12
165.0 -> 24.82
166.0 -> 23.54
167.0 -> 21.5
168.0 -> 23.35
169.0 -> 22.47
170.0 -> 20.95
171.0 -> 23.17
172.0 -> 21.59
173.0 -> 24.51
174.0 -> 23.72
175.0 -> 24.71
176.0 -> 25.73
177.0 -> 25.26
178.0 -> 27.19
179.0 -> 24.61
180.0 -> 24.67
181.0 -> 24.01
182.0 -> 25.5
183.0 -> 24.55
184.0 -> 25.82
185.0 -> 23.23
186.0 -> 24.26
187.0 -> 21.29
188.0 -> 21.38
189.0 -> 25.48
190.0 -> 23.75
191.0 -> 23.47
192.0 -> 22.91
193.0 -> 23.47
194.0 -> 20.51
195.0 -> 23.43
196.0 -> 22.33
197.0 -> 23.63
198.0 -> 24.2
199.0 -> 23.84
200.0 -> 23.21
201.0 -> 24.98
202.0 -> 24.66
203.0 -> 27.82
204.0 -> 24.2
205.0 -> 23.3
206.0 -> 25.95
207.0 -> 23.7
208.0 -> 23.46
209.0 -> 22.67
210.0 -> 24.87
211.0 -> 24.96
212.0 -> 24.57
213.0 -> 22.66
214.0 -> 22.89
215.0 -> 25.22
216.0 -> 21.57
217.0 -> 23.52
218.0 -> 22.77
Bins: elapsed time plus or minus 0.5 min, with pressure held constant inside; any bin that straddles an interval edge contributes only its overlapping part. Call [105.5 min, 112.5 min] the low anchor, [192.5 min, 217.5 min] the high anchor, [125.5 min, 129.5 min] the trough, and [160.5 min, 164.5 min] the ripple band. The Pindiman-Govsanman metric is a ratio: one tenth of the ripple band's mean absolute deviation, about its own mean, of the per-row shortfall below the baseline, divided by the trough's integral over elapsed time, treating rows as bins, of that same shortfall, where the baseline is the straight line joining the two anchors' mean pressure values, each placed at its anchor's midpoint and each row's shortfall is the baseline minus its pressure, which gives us -0.014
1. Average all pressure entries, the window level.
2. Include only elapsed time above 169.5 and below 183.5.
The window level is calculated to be 24.3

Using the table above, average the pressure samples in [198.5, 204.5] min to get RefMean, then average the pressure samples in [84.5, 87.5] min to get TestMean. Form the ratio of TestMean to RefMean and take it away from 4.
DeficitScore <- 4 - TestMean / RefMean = 3.01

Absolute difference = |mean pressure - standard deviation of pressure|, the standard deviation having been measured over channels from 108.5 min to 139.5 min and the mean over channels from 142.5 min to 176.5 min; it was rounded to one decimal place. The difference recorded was 22.0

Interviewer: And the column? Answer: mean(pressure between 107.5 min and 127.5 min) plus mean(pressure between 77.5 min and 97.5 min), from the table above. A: 51.3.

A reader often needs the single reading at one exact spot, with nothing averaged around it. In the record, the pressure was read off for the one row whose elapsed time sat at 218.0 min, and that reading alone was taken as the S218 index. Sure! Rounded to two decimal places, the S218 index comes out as 22.77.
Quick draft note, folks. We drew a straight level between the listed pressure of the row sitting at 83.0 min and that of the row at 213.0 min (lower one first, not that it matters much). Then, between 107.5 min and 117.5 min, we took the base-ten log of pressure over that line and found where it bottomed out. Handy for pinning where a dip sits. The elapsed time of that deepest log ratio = 108.0 min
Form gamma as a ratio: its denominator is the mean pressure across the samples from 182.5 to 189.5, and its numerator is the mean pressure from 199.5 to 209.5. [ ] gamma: 1.03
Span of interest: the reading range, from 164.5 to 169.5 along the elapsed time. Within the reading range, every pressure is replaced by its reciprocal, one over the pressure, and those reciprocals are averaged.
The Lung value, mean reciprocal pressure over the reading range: 0.043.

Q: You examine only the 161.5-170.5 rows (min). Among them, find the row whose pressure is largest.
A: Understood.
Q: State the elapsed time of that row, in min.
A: 165.0 min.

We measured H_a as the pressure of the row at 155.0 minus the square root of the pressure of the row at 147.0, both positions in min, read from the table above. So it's 17.4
